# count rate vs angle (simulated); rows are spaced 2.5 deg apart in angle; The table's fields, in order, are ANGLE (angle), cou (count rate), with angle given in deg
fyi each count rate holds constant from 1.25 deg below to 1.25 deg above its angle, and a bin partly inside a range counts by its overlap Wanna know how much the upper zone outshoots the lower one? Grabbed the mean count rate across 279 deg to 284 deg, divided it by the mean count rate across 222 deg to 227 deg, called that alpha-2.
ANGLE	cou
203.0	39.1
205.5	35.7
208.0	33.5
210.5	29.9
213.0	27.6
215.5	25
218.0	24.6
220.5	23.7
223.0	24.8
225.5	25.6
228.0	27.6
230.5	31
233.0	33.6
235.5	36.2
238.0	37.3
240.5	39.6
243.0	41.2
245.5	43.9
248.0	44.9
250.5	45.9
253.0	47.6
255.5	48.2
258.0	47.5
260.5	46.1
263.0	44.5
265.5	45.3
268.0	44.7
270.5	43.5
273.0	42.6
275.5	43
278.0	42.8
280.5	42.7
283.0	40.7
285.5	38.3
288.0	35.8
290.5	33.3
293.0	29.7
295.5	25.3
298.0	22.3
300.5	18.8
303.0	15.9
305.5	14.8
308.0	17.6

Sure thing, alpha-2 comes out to 1.65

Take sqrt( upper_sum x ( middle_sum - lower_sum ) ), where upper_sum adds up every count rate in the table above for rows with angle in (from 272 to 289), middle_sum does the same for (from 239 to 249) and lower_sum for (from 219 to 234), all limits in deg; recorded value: 31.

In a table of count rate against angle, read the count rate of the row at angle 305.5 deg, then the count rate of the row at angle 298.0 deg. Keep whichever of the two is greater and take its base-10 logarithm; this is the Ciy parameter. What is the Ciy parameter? 1.35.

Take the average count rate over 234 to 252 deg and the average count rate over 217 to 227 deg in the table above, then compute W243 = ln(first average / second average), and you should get 0.51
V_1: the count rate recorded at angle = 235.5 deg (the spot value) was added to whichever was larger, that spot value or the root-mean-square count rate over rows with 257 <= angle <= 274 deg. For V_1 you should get 81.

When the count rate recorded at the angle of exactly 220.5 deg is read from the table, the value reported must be 23.7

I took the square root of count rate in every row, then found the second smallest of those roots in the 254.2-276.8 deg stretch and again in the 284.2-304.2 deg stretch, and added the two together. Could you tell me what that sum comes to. 10.9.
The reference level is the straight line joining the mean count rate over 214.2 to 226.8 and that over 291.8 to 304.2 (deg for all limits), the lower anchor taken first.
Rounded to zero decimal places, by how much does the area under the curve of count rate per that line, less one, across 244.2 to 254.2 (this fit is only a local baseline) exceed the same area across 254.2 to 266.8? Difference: -3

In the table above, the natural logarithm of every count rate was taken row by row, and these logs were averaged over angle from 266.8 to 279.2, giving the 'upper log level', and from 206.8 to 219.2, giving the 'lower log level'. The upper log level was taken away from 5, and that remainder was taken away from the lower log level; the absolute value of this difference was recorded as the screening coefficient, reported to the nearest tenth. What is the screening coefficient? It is 2.1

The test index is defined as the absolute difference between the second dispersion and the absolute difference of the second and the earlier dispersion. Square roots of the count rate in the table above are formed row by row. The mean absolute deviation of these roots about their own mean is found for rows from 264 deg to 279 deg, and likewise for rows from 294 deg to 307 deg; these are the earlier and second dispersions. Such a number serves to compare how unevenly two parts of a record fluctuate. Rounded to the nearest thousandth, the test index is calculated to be 0.068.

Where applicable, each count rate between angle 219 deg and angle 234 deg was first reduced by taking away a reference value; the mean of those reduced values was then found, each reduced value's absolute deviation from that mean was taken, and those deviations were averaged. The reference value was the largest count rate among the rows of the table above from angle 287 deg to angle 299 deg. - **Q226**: 3.1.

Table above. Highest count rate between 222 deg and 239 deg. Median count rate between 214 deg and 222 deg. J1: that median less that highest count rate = -13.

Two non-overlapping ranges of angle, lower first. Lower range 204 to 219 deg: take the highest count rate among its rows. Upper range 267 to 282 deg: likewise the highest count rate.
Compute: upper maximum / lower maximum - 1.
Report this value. 0.25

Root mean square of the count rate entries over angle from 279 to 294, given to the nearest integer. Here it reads 37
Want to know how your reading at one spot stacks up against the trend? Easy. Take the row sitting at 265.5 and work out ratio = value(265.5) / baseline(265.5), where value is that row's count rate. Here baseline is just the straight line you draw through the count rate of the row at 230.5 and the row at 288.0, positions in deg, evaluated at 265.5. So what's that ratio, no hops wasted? 1.34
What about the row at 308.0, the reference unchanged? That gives 0.47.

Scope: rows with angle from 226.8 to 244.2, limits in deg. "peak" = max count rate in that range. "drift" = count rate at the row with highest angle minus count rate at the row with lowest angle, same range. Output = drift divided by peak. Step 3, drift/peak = 0.33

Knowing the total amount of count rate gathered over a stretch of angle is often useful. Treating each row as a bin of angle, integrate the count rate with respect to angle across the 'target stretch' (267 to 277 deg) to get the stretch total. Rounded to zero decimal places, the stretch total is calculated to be 434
